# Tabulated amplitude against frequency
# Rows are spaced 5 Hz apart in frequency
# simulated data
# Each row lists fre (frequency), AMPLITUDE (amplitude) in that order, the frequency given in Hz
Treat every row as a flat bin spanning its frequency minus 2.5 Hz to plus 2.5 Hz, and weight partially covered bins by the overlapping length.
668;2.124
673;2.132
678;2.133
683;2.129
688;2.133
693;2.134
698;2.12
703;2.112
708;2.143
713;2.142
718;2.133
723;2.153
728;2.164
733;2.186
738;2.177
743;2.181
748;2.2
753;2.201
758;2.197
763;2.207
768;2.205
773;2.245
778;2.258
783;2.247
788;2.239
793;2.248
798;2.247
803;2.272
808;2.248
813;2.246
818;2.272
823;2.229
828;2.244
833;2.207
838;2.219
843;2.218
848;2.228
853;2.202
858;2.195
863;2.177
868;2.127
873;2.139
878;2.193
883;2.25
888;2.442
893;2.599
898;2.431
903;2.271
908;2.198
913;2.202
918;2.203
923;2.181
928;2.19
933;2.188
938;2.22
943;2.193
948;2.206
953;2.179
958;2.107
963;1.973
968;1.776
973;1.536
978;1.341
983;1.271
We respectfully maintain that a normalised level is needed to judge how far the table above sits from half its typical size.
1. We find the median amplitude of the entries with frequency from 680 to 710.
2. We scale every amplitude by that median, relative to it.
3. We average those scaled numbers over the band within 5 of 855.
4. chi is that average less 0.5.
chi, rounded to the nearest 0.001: 0.532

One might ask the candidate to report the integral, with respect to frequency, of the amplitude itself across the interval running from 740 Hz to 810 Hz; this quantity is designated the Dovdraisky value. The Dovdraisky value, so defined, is 156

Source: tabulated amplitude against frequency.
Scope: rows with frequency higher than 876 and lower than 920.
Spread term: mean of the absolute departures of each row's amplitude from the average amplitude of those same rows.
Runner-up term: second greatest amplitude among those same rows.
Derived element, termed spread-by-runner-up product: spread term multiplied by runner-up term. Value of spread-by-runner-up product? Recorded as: 0.29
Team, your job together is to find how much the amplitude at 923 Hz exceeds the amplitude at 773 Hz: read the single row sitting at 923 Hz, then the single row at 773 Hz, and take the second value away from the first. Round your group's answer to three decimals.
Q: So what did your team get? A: -0.064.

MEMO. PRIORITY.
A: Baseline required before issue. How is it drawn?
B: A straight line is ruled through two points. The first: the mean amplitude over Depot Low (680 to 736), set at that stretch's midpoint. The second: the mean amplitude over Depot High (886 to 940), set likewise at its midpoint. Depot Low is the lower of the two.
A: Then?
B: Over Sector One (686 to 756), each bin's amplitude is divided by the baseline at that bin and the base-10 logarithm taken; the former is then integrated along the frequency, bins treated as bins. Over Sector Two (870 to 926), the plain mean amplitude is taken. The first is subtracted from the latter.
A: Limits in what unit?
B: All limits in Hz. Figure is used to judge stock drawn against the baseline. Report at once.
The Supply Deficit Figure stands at 2.20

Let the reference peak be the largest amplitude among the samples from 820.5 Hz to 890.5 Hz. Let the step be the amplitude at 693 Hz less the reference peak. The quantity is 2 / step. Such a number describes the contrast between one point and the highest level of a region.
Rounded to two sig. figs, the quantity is -6.5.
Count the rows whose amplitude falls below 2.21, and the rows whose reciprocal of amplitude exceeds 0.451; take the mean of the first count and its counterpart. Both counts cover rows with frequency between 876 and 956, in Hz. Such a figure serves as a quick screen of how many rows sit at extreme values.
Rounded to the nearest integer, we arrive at 10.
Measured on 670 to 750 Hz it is 16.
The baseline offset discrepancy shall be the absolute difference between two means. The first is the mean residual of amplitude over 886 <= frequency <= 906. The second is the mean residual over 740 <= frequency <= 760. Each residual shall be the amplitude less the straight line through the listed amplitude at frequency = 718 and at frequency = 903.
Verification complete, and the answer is 0.13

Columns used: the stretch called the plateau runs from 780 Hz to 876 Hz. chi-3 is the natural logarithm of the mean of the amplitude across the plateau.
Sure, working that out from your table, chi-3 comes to 0.798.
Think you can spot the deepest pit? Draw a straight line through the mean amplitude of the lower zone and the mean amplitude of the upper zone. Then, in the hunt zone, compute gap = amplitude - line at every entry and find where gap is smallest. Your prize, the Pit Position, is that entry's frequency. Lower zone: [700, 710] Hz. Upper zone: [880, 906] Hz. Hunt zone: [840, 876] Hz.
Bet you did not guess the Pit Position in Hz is 868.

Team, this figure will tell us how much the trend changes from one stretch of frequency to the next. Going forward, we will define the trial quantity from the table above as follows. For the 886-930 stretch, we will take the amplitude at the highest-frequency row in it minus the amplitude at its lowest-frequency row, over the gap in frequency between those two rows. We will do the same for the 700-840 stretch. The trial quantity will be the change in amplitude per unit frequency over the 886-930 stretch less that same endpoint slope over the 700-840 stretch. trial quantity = -0.0071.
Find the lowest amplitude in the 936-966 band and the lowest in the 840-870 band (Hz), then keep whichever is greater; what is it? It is 2.13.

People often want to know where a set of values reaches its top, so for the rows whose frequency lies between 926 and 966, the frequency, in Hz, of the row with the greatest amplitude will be 938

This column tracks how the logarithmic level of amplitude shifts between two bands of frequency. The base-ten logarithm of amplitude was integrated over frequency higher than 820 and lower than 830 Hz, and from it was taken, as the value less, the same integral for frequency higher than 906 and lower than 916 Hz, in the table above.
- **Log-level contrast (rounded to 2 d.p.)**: 0.07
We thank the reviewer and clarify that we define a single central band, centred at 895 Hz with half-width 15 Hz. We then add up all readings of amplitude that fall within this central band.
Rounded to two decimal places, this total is 14.19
